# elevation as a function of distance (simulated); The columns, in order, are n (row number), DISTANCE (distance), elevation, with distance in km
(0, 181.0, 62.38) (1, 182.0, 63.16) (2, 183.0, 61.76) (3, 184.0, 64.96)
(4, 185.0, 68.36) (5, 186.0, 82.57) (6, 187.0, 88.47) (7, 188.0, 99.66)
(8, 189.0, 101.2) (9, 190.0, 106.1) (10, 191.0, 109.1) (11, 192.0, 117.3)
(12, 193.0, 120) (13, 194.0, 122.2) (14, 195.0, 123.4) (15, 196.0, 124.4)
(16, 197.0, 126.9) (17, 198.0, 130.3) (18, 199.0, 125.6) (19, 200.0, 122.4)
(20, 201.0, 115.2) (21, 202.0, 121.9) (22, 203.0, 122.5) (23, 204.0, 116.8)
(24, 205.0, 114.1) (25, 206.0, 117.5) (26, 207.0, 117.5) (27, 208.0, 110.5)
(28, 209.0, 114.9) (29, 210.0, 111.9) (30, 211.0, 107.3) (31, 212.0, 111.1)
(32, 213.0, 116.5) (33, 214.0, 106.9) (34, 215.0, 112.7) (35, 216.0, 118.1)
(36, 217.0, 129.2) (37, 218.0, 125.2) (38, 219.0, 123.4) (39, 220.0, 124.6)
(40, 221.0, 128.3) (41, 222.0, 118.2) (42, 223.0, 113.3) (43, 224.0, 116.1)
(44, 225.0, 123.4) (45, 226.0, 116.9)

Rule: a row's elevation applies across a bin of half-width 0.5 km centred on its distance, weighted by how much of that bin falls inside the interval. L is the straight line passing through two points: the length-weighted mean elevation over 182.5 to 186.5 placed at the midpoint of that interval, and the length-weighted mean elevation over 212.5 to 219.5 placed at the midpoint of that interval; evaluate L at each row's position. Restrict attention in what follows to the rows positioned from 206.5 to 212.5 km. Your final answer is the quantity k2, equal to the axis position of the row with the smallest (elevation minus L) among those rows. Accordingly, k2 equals 211.0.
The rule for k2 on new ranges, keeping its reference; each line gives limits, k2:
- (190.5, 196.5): 191.0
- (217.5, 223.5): 223.0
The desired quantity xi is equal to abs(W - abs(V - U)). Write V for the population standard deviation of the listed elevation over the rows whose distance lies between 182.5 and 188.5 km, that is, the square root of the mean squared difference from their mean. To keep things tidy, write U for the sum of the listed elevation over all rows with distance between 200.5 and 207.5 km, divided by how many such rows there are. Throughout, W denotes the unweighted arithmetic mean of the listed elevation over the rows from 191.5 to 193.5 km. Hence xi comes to 14.4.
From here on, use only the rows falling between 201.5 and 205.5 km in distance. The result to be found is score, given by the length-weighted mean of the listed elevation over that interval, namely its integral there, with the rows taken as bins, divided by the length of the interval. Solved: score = 119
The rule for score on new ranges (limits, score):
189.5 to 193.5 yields 113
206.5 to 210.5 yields 114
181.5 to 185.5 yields 65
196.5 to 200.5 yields 126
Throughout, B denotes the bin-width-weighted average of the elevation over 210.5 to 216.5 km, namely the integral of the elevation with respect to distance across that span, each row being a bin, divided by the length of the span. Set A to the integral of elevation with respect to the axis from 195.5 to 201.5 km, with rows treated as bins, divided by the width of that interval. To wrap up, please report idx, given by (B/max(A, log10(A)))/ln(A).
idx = 0.19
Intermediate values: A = 124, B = 112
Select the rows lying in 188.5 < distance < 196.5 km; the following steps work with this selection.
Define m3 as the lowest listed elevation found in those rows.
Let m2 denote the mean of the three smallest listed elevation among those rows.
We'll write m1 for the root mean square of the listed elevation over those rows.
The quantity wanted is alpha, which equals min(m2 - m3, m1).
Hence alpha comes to 4.3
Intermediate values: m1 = 116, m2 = 105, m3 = 101.2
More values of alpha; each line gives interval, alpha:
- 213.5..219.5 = 5.7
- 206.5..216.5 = 1.3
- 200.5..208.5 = 2.8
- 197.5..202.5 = 4.6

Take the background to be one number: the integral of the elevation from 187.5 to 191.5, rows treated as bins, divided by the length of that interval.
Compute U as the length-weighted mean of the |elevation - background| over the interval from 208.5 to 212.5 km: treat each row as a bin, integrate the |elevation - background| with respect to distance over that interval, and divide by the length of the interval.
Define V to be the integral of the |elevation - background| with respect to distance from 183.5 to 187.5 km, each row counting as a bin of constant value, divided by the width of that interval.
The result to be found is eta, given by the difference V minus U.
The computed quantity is 21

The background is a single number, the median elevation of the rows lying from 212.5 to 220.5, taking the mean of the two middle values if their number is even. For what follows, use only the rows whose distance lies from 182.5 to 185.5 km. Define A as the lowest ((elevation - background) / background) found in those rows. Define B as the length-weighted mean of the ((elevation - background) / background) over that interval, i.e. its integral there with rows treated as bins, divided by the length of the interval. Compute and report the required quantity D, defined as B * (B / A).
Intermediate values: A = -0.489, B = -0.46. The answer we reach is -0.44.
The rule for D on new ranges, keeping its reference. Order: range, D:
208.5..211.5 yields -0.05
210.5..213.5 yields -0.05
